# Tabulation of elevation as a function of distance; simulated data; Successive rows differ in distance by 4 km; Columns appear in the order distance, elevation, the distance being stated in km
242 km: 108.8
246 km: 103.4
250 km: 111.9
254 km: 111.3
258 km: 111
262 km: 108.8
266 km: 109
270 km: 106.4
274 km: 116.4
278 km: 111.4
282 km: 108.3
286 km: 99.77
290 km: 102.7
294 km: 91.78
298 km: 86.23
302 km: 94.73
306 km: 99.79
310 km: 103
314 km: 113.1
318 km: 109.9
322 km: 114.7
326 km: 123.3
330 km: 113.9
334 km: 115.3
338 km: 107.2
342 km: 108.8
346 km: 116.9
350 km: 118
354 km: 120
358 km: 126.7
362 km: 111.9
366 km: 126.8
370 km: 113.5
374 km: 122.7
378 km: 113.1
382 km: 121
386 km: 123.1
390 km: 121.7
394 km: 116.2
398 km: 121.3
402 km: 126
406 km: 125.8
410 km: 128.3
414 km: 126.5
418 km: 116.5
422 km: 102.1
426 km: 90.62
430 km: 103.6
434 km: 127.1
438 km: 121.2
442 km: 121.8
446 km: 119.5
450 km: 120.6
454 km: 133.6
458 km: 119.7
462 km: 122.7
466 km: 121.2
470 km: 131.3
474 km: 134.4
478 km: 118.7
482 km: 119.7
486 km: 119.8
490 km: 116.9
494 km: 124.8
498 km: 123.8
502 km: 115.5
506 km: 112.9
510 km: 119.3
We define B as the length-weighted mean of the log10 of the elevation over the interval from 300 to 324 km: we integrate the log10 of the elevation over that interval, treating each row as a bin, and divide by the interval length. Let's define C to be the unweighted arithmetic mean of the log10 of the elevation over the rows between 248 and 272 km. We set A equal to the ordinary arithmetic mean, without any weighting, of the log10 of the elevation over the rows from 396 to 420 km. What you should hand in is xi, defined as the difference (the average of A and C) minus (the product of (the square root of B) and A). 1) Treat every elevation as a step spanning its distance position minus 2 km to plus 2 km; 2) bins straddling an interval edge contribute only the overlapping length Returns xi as -0.91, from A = 2.09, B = 2.024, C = 2.040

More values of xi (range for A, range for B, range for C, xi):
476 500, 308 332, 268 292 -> -0.93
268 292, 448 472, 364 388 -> -0.89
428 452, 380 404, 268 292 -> -0.94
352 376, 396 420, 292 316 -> -0.97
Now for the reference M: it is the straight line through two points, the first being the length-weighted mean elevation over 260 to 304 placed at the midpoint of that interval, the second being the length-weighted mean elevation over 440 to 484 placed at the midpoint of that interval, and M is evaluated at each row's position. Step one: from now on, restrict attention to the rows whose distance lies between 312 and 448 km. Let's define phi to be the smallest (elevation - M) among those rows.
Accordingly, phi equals -29.2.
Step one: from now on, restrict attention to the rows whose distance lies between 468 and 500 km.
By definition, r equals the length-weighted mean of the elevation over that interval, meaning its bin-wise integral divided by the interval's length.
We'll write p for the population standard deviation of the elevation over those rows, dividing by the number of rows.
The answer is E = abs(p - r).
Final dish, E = 118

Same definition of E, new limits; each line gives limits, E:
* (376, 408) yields 117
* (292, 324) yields 92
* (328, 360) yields 110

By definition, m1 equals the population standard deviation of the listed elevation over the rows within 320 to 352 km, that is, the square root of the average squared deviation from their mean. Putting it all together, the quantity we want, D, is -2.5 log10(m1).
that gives -1.70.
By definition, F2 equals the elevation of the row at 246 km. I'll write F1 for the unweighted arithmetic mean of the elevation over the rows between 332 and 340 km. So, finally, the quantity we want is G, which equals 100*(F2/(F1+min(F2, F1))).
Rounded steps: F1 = 111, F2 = 103.4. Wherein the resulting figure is 48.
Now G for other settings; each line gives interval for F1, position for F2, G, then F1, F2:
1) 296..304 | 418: 64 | 90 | 116.5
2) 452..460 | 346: 48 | 127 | 116.9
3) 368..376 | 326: 52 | 118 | 123.3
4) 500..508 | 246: 48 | 114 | 103.4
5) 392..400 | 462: 52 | 119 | 122.7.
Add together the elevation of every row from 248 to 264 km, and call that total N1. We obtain 443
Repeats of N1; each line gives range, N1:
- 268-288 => 542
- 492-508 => 477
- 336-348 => 333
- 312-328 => 461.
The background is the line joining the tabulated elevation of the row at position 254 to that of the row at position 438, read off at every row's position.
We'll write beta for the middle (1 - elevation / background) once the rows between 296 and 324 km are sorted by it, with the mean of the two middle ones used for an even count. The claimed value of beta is 0.10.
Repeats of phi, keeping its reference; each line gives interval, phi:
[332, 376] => -2.5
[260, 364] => -18.8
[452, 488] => -7.1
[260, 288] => -3.9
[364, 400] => -1.2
